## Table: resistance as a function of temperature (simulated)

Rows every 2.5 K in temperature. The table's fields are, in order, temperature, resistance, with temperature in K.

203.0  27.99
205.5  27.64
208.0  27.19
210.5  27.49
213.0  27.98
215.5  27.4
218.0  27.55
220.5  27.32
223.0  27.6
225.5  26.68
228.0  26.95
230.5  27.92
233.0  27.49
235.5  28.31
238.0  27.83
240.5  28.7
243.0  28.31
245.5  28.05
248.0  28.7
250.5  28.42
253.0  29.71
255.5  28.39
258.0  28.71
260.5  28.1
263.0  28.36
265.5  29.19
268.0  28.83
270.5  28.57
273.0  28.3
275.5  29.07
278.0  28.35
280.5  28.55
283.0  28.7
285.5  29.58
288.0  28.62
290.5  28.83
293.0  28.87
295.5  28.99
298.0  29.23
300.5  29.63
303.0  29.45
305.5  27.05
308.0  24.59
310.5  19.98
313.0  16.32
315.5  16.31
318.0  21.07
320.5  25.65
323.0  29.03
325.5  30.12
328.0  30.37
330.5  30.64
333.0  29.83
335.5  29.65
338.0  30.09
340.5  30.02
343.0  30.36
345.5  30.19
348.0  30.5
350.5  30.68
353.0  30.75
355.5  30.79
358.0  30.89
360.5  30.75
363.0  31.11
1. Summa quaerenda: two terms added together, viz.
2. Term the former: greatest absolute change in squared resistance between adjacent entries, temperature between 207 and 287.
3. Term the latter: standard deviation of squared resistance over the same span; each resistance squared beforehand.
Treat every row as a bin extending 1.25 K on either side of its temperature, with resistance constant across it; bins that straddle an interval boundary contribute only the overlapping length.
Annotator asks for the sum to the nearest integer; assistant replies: 117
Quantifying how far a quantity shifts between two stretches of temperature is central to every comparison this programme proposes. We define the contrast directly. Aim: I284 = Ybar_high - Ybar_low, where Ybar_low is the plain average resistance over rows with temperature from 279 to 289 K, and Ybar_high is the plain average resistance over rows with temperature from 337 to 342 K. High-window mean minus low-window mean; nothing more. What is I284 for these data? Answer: 1.2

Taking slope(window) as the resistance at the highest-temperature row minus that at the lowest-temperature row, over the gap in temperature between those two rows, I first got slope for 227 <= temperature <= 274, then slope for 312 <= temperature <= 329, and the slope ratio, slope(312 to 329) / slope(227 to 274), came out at 31.2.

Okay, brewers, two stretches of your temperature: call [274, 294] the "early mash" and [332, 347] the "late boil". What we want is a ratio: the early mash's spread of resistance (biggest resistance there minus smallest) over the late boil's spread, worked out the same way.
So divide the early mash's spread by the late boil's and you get 1.7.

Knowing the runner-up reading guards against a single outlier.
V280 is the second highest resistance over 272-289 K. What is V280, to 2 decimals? 29.07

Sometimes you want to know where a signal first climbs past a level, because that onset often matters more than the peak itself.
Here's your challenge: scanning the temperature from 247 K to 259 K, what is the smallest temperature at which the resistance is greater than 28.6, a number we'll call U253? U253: 248.0 K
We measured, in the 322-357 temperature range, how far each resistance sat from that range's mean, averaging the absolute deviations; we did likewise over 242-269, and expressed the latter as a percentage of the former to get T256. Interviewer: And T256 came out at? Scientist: 102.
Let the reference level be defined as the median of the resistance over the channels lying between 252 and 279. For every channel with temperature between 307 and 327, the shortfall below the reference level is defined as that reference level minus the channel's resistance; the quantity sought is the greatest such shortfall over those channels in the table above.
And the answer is 12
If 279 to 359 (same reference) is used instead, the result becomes 12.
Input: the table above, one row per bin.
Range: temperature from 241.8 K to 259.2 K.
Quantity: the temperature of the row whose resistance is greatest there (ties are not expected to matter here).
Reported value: 253.0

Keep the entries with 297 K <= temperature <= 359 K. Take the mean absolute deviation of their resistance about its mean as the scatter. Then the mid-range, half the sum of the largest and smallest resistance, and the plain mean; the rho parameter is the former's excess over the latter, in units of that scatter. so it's -1.2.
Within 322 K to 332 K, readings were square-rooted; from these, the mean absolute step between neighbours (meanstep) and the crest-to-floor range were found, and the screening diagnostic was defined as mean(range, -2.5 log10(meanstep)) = 1.71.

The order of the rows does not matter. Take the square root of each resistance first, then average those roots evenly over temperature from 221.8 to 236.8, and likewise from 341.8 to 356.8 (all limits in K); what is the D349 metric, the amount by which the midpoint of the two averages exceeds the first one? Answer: 0.14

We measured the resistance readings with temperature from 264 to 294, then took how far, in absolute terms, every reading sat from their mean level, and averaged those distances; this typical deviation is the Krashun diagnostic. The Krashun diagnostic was 0.27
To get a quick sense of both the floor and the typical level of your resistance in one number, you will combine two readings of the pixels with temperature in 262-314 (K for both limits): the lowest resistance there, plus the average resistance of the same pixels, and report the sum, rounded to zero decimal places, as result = 44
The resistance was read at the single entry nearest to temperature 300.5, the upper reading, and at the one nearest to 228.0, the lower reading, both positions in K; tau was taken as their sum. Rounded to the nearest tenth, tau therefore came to 56.6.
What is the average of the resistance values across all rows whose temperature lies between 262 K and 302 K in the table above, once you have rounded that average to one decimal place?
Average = 28.9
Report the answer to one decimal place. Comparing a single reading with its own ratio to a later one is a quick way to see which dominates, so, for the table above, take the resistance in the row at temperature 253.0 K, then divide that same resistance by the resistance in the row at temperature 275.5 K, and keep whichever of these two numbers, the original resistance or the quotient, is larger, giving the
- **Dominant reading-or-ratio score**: 29.7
